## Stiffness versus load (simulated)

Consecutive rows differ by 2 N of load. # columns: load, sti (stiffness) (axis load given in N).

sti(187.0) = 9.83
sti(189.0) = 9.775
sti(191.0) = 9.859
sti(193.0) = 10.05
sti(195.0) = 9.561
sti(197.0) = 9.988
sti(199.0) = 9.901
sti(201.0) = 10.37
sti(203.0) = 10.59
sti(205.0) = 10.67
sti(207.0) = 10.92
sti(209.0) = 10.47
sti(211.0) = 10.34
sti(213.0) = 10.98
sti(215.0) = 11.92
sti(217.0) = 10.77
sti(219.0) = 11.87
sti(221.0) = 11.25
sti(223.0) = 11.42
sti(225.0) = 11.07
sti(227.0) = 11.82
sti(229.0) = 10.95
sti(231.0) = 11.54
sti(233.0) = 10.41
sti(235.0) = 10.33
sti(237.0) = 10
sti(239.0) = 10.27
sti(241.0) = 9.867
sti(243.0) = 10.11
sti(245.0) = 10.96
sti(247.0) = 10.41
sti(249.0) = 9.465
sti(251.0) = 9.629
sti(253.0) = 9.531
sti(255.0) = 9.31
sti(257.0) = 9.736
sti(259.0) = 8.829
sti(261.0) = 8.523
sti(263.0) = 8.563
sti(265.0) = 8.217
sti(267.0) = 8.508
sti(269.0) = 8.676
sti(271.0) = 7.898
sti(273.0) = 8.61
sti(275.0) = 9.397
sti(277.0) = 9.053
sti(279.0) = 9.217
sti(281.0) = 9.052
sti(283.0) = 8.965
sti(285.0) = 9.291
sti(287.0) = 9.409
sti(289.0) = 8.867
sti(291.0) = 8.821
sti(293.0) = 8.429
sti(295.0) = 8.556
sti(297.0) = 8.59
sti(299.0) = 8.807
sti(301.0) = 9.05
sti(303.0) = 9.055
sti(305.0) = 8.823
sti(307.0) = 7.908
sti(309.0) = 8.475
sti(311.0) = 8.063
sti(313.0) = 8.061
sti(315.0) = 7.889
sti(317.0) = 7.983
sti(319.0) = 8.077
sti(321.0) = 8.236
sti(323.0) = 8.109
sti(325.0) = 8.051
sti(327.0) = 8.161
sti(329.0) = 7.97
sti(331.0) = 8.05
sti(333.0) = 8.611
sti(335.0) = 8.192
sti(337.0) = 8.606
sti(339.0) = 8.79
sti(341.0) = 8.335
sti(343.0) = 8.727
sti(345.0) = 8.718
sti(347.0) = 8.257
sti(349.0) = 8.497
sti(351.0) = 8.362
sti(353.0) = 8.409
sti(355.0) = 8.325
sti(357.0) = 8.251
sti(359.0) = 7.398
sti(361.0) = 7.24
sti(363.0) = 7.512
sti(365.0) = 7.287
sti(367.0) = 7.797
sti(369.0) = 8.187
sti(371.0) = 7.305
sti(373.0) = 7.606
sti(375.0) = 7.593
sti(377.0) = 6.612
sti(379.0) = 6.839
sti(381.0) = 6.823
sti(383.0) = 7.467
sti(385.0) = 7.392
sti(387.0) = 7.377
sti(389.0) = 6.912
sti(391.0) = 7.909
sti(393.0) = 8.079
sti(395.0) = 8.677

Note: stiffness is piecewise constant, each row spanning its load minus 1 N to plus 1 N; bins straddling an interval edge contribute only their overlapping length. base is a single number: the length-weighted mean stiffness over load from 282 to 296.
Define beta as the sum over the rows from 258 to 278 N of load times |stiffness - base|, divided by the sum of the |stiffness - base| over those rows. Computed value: 268.5 N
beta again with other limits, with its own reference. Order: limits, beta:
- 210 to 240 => 223.9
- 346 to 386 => 369.9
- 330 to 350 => 339.0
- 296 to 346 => 321.2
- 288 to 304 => 295.9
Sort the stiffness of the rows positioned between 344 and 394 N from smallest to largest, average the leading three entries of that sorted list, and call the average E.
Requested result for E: 6.8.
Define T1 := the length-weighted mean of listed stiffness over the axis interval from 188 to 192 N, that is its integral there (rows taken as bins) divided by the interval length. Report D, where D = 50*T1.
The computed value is 491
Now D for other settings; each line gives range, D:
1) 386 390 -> 357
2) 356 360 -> 391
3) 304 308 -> 418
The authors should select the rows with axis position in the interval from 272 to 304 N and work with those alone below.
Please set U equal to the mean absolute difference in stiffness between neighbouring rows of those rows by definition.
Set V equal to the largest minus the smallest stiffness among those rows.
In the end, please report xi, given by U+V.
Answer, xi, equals 1.2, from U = 0.24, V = 0.98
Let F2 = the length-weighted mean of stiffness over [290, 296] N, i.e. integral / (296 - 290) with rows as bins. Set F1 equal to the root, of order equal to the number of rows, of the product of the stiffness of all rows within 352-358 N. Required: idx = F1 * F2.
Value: 72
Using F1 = 8.3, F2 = 8.6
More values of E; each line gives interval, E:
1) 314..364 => 7.4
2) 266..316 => 7.9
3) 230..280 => 8.2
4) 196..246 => 9.9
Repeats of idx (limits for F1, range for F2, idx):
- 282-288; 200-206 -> 97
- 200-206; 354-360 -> 84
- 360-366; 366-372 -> 57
